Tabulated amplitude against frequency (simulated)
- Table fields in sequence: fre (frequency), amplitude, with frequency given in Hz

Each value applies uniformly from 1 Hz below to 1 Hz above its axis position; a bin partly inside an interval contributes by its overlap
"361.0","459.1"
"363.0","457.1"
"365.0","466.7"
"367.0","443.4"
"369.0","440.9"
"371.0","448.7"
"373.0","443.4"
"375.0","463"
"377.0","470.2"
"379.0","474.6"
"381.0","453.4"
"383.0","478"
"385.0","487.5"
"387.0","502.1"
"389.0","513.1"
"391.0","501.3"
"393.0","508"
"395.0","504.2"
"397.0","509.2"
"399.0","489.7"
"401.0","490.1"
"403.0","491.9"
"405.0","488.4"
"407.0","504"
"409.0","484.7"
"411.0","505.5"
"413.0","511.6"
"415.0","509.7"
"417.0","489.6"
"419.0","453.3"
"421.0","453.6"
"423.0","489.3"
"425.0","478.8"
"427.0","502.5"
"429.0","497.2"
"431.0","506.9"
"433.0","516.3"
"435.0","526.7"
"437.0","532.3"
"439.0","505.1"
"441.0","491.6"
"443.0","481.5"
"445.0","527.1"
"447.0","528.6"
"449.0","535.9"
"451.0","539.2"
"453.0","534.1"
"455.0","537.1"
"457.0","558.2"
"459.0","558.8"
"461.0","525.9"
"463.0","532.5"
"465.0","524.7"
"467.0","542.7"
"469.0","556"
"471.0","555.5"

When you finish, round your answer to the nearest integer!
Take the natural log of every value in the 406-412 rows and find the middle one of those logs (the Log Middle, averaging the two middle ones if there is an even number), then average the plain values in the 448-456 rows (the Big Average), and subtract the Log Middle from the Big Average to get 530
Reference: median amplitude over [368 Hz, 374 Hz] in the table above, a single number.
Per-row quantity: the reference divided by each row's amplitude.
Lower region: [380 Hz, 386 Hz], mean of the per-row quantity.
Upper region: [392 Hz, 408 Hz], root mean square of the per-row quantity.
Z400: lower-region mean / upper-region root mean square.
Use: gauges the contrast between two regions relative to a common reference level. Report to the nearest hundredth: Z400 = 1.05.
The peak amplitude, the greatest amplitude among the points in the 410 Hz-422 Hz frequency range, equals 511.6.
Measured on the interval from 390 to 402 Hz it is 509.2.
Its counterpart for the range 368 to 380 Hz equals 474.6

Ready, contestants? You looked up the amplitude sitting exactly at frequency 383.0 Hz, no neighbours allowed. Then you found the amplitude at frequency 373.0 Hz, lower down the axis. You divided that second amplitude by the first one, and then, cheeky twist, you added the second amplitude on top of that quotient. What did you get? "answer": 444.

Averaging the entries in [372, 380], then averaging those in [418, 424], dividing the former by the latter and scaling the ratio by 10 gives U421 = 9.9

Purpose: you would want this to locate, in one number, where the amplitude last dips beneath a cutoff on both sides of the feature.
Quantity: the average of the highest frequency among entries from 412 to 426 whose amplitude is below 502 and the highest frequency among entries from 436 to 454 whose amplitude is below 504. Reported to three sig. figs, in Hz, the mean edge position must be 434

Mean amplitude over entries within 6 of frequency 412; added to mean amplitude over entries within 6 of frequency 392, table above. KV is 1007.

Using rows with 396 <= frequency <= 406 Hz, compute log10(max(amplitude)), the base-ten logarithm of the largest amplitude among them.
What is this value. 2.71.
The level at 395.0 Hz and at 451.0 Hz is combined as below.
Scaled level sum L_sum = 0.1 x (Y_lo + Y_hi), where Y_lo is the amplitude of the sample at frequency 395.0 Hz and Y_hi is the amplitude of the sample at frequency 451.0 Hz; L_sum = 104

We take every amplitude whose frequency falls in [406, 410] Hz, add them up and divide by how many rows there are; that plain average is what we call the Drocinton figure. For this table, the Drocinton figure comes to 494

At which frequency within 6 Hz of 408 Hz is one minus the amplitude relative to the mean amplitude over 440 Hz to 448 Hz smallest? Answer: 413.0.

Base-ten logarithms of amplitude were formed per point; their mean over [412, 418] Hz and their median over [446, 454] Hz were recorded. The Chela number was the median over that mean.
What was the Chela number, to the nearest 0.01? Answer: 1.01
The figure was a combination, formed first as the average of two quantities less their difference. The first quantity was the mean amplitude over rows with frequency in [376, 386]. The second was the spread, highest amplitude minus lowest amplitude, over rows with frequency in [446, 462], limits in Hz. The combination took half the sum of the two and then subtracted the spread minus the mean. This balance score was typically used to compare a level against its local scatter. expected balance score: 693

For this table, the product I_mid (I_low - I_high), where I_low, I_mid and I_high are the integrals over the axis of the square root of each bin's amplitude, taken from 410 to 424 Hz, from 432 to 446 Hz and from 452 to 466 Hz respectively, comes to -5035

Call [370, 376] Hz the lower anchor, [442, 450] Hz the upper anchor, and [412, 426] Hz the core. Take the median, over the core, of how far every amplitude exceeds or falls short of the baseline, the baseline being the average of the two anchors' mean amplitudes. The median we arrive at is 4.3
